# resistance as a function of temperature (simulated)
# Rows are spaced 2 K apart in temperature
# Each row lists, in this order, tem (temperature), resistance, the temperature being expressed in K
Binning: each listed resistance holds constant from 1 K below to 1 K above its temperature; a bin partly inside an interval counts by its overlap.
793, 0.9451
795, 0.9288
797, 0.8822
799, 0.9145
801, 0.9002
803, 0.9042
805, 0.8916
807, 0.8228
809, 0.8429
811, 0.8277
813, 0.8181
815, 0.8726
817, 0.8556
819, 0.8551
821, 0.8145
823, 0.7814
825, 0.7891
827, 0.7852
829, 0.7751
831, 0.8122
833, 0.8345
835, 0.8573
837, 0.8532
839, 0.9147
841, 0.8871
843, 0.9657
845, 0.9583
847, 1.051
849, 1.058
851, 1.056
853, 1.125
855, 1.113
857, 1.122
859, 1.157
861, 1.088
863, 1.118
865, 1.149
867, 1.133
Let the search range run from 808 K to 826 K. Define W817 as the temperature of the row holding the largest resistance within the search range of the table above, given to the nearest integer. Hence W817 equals 815 K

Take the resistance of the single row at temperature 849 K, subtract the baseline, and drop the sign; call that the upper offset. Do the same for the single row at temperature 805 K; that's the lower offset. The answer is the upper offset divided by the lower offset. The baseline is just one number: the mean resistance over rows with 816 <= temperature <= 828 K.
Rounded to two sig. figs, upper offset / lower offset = 3.1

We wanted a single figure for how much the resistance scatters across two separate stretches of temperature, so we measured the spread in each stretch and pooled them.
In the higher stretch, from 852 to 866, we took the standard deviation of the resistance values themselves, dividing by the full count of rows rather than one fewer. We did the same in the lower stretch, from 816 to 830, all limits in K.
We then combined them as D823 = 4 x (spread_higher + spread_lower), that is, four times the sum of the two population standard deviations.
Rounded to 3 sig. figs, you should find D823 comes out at 0.213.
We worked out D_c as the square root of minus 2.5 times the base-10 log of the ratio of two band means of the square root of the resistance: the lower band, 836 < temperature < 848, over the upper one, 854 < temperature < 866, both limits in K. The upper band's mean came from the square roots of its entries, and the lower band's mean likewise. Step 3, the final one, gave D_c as 0.31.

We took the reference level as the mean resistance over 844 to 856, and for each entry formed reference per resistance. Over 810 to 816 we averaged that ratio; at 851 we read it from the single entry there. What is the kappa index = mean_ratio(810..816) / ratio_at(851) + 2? 3.26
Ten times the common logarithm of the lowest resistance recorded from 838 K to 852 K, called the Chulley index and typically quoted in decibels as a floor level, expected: -0.52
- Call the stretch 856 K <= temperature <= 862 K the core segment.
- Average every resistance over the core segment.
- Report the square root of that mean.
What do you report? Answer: 1.06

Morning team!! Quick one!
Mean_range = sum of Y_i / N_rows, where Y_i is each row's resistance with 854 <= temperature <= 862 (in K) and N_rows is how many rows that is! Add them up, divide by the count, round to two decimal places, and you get 1.12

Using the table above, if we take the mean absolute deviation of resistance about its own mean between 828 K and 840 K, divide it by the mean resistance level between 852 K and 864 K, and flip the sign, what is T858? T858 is -0.030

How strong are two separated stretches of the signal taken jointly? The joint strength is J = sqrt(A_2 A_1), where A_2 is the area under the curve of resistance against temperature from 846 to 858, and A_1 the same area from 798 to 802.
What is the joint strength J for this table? 6.9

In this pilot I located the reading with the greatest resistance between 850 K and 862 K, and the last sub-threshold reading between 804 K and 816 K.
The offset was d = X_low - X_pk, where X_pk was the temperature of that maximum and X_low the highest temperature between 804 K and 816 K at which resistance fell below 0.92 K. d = -44 K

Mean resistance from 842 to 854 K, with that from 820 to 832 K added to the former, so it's 1.83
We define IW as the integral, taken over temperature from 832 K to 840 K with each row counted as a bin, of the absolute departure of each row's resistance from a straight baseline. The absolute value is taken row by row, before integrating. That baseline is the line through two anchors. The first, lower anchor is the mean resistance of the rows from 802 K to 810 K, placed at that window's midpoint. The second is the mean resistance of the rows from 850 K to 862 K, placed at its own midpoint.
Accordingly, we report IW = 1.2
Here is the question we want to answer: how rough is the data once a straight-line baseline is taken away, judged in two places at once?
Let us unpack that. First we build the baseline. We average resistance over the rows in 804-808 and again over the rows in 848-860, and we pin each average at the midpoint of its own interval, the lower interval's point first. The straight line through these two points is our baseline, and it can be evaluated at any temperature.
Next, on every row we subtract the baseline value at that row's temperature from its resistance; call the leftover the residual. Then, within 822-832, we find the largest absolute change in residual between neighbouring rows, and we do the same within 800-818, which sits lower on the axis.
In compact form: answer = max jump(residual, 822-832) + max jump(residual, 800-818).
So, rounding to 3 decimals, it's 0.106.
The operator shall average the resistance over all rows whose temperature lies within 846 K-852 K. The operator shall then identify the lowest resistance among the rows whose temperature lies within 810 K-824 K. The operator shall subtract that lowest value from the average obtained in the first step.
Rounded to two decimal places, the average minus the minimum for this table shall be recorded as 0.27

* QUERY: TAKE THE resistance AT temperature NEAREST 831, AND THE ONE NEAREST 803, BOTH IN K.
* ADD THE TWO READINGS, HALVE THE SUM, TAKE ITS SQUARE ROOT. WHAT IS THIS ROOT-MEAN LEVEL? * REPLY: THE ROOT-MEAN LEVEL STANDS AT 0.93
